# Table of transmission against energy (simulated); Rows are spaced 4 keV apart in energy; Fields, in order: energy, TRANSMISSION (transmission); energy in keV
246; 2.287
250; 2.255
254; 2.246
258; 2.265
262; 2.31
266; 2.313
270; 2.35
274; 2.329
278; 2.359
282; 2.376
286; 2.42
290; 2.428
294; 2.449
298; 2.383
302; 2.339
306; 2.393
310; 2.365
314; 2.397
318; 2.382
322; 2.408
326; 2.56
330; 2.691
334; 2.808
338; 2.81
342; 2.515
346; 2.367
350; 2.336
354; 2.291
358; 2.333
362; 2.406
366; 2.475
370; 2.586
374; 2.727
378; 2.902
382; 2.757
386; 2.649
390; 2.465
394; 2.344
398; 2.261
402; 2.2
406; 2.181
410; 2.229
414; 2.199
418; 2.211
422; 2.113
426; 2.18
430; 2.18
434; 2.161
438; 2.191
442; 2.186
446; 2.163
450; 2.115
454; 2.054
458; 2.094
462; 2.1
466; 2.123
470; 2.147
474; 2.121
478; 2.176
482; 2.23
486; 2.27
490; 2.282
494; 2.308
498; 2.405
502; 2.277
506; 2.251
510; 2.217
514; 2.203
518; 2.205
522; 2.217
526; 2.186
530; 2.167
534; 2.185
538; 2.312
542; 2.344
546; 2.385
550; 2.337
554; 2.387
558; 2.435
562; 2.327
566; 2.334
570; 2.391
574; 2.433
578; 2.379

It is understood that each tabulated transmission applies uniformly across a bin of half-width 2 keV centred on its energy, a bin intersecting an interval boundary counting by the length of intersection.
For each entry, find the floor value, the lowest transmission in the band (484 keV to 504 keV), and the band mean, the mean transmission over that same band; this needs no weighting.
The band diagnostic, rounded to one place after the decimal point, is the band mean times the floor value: 5.2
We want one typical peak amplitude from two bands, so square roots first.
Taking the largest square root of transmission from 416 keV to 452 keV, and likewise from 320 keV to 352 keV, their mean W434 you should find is 1.58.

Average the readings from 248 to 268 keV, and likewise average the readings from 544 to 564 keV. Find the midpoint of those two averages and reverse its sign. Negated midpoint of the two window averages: -2.33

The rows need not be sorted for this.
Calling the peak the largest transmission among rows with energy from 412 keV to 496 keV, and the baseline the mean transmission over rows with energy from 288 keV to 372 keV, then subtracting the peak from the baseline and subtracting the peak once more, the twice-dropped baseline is -2.2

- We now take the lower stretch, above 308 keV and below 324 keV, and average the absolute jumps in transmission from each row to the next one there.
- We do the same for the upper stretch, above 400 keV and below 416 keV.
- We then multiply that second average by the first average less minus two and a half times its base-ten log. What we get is -0.13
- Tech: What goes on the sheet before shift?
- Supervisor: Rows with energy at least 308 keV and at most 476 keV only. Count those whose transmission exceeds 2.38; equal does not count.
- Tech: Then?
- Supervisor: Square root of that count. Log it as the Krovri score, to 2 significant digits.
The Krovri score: 4.0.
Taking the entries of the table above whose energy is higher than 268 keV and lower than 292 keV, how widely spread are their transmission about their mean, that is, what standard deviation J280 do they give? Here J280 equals 0.04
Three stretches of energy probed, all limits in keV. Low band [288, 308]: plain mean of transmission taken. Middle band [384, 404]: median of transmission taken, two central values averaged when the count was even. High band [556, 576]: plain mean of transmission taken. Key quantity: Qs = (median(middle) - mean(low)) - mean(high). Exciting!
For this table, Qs -2.4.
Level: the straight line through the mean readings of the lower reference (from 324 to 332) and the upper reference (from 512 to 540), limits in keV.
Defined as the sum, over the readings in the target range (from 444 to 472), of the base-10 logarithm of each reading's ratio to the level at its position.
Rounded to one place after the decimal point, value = -0.3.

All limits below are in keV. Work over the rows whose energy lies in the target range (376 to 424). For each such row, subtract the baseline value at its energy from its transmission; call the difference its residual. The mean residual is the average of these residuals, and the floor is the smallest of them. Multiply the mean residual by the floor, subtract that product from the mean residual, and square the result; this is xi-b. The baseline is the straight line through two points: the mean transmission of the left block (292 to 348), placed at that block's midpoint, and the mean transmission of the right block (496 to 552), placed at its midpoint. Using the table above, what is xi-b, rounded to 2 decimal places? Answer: 0.00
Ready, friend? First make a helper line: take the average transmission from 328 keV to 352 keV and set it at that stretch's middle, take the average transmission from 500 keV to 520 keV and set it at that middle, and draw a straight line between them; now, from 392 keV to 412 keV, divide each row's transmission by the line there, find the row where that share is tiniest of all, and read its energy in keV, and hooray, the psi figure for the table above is 406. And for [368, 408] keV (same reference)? 406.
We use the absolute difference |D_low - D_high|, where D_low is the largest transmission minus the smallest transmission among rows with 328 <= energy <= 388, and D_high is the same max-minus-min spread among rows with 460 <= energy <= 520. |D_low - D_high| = 0.31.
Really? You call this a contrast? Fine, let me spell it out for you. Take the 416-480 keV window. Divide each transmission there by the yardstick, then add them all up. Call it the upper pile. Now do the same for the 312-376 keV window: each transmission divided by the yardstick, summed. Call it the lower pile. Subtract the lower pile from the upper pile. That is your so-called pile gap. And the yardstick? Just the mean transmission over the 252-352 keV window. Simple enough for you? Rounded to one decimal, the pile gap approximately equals -2.4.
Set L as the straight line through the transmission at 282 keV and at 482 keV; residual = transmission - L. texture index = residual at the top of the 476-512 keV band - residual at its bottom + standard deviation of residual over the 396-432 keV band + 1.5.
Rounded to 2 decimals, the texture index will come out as 1.60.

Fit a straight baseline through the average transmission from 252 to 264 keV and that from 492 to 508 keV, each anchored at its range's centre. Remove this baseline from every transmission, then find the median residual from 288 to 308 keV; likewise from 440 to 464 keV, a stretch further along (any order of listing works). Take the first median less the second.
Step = 0.31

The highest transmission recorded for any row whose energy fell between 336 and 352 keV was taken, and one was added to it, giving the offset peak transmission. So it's 3.81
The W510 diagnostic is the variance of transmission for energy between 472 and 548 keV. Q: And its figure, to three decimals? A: 0.006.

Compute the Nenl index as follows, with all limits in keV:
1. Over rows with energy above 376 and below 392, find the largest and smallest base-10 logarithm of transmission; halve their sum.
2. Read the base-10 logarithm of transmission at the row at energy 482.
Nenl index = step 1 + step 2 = 0.776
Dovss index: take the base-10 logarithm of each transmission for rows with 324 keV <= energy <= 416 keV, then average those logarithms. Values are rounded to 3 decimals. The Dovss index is 0.393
